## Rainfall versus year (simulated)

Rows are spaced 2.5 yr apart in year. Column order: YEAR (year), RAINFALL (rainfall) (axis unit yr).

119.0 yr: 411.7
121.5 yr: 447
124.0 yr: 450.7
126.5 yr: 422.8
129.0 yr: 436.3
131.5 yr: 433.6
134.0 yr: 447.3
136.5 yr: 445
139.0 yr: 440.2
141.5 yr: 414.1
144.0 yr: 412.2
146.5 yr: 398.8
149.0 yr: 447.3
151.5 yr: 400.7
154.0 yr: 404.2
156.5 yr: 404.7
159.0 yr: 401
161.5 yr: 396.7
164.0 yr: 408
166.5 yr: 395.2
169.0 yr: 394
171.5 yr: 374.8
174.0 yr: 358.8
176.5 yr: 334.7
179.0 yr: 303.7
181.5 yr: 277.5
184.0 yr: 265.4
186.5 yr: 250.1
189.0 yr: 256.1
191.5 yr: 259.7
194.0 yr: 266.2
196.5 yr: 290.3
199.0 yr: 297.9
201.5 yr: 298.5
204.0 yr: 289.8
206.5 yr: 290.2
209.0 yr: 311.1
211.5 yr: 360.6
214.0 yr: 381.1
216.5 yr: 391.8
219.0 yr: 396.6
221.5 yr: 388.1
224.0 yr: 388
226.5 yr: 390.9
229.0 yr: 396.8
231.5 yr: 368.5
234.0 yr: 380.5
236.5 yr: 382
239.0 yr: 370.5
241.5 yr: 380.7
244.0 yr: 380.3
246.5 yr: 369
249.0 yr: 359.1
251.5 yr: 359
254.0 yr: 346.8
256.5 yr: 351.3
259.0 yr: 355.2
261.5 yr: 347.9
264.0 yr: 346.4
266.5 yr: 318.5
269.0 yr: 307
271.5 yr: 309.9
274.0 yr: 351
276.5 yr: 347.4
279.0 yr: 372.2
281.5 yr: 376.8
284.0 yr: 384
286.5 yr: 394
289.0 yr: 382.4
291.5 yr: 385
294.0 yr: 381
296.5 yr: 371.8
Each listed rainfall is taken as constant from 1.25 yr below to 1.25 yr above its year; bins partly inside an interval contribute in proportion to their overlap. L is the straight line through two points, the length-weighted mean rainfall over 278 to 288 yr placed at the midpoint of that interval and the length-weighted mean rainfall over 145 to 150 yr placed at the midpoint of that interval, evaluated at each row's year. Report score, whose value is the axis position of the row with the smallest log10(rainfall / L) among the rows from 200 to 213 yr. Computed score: 204.0 yr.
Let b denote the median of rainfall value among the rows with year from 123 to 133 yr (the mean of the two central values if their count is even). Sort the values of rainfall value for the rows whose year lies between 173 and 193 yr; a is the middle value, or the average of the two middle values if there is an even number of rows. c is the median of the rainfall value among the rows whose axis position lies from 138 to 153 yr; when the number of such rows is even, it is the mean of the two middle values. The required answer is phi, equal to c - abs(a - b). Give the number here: 250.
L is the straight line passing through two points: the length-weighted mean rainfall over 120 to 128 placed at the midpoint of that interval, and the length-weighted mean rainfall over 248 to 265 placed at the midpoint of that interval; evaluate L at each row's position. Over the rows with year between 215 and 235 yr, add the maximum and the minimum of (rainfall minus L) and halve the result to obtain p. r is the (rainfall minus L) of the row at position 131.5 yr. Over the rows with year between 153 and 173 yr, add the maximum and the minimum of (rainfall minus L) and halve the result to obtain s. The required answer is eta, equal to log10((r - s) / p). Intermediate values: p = 13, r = -1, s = -19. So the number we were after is 0.14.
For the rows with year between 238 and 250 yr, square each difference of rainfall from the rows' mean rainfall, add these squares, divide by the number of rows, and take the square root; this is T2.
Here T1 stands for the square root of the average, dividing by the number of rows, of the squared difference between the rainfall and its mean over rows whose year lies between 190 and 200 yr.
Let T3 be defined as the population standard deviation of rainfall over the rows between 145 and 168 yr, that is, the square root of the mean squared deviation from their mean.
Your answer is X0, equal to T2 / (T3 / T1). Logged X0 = 9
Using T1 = 16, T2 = 8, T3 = 15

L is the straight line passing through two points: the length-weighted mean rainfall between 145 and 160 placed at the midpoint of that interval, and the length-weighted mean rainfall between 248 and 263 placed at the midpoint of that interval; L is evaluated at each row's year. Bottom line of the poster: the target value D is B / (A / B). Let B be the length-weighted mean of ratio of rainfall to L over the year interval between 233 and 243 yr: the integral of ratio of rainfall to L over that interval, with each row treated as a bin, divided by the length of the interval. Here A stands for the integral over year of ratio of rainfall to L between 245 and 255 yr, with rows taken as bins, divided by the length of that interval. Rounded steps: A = 1.01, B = 1.04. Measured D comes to 1.08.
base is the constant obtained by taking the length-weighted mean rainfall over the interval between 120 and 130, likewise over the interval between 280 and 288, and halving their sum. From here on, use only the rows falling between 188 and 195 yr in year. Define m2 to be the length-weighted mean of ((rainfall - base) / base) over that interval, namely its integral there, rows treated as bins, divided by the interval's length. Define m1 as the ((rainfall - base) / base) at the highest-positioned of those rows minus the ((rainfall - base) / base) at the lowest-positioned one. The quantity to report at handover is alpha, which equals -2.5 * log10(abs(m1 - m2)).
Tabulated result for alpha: 1.0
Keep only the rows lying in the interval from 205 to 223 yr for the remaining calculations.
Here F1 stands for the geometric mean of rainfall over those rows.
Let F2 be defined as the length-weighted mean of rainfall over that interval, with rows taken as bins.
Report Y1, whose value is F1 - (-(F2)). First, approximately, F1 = 358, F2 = 359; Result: 717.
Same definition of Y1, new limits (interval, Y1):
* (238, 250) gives 744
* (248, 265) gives 704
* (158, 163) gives 798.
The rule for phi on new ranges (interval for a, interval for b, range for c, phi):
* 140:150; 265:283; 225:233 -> 325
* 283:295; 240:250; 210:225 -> 379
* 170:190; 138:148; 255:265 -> 227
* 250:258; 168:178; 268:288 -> 346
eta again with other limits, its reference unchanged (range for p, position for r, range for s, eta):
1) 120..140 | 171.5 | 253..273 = 3.46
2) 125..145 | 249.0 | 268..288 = 3.24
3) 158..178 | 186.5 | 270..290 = 0.64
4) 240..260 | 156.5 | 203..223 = 0.60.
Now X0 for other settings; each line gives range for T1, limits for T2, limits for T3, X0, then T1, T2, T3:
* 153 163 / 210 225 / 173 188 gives 1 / 3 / 12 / 38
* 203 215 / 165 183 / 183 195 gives 262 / 38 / 42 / 6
